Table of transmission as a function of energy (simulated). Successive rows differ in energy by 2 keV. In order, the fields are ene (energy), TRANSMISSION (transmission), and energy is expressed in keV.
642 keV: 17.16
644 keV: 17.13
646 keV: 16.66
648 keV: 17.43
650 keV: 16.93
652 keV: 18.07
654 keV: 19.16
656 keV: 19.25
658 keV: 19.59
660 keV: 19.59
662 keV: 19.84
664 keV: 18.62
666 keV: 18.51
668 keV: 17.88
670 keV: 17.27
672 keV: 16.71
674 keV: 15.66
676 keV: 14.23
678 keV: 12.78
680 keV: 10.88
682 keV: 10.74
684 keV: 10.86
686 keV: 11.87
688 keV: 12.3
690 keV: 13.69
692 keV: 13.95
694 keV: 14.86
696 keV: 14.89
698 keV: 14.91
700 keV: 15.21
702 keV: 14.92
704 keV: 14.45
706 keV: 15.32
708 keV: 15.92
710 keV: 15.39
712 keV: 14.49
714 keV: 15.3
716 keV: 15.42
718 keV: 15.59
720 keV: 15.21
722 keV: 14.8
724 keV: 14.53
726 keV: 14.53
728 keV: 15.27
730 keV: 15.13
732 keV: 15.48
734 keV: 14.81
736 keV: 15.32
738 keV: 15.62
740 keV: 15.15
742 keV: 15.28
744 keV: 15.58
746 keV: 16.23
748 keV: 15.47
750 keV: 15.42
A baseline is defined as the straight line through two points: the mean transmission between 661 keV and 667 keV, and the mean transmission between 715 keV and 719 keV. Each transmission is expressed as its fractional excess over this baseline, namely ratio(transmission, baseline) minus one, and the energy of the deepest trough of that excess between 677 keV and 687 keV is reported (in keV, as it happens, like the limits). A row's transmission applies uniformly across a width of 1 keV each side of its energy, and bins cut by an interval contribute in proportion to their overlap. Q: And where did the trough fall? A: 682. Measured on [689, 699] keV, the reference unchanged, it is 690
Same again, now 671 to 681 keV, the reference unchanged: 680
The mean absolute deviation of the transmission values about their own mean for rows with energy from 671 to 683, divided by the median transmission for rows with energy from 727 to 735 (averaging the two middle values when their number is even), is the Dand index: 0.13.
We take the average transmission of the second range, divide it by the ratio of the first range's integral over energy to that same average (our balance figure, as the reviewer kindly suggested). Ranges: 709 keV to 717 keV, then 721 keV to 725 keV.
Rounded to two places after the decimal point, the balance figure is 1.77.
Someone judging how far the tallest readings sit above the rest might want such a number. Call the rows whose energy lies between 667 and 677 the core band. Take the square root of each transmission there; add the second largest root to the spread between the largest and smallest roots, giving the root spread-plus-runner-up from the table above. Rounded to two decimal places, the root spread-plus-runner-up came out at 4.61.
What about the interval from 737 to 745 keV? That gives 4.01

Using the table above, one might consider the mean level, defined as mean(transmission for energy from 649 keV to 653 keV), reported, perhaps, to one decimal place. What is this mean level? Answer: 17.5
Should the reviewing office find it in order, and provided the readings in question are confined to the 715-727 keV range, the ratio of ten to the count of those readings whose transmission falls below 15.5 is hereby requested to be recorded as 2.0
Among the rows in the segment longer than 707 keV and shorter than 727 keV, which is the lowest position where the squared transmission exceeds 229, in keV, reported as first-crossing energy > 708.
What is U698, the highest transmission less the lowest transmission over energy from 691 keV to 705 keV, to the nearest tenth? 1.3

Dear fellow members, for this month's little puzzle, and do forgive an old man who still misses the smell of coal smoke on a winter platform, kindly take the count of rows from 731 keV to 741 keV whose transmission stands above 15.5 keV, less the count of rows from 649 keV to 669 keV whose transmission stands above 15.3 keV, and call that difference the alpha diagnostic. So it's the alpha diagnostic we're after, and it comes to -9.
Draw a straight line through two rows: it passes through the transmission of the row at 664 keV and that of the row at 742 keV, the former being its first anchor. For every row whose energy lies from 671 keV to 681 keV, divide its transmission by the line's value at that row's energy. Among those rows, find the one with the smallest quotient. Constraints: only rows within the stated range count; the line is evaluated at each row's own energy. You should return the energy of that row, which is 680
